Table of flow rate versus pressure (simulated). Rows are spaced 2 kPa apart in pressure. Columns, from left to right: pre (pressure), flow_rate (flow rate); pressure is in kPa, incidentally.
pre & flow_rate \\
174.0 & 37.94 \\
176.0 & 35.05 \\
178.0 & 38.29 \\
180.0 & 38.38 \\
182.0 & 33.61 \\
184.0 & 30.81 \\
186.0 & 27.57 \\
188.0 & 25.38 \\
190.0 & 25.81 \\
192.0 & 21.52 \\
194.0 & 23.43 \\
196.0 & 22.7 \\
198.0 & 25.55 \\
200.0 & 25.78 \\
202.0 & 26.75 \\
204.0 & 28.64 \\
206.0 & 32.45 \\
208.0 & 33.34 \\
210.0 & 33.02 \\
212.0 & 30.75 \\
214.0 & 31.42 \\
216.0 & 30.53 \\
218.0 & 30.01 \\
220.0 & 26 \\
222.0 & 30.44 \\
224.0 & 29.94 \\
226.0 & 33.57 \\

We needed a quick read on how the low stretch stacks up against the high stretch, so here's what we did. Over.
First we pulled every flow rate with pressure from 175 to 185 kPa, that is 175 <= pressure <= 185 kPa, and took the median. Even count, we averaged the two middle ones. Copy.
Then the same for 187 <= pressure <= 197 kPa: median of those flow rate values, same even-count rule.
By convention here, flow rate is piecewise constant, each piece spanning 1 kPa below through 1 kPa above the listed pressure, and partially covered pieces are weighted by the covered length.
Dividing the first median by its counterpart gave 1.5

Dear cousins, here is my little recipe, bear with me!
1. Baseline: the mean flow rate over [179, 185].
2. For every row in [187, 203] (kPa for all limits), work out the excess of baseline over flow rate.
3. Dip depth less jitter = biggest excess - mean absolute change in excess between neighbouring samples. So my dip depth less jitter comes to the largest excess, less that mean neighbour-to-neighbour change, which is 11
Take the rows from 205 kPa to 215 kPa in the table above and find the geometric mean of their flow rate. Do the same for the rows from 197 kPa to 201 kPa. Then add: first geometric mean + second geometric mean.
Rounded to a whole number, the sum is 58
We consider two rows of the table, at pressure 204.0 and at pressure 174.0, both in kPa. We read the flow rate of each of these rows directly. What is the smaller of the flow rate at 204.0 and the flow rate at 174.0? 28.6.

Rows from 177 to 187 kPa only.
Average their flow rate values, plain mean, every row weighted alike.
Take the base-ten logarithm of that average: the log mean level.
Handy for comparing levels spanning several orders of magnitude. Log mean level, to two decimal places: 1.53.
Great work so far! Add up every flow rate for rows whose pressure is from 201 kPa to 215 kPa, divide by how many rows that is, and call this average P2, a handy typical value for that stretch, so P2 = 31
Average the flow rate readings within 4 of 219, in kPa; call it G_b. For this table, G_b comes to 29.2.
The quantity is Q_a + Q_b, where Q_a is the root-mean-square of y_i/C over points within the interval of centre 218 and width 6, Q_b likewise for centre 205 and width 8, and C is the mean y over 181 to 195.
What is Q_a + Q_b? 2.21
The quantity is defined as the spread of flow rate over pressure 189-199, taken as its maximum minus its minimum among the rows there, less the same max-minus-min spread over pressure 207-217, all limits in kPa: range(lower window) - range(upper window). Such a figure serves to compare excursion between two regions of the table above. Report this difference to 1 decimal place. 1.5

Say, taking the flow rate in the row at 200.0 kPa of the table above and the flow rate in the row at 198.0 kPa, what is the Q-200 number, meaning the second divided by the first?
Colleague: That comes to 0.99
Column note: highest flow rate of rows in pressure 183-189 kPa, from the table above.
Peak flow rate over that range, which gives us 30.81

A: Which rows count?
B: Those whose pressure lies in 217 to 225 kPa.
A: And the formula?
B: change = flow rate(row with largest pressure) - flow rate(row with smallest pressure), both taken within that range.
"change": 0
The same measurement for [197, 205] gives 3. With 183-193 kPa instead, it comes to -9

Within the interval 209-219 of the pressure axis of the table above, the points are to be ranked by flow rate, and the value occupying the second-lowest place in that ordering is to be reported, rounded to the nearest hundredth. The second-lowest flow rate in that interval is 30.53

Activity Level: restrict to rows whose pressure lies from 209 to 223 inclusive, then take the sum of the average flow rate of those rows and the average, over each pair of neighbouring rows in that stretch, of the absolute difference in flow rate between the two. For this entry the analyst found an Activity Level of 32.4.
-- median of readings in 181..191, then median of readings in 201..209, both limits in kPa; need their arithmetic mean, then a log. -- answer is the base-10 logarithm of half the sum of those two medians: 1.46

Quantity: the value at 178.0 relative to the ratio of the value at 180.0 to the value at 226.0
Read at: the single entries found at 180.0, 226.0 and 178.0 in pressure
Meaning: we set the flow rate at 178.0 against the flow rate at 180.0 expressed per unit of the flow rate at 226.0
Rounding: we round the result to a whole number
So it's 33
